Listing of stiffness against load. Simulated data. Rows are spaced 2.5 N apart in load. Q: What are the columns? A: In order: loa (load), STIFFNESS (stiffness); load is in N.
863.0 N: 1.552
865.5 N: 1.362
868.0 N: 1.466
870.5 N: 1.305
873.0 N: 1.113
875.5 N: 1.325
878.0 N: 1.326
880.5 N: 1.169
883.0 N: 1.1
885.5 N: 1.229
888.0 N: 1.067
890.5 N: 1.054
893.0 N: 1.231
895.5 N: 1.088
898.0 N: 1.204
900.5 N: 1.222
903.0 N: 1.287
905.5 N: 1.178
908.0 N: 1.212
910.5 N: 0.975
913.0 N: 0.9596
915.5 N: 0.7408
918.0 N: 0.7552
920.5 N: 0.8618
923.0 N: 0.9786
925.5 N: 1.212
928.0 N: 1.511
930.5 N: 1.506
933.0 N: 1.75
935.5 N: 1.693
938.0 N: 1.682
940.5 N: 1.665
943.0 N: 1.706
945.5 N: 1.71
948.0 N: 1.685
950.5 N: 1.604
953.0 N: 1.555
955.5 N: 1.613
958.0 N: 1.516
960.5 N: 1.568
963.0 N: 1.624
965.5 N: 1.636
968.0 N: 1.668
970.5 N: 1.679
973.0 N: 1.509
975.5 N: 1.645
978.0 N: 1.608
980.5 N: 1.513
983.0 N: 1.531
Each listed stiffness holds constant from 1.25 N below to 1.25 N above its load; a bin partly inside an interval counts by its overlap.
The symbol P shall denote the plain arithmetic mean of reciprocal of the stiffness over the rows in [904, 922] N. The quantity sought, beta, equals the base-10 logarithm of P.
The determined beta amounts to 0.03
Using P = 1.08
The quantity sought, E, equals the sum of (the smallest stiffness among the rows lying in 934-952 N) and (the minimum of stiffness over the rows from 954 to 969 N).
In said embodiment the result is 3.12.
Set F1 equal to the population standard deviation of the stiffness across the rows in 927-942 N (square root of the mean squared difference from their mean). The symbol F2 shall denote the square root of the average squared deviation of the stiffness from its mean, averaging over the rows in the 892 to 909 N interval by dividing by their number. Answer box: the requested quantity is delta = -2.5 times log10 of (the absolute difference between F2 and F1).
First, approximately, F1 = 0.093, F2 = 0.06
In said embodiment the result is 3.6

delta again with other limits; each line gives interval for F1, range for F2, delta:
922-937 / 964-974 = 1.7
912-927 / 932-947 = 2.2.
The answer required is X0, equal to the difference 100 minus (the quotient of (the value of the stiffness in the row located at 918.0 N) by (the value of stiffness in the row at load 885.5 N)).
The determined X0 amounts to 99.4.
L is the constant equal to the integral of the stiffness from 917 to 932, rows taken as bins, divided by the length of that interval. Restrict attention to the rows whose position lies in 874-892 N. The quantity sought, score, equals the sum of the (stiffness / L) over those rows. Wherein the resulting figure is 7.2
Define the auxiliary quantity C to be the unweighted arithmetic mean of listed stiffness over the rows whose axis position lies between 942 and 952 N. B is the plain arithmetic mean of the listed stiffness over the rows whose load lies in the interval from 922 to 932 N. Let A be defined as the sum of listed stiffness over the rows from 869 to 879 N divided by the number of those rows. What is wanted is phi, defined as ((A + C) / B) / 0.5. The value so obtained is 4.52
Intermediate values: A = 1.27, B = 1.30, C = 1.7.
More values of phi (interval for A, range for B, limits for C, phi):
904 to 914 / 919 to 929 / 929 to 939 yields 4.80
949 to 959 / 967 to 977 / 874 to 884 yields 3.45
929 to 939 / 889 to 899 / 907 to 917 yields 4.60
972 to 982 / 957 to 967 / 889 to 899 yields 3.42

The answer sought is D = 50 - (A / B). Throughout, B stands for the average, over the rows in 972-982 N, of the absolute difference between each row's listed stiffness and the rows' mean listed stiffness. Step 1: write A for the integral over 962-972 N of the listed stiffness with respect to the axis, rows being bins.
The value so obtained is -236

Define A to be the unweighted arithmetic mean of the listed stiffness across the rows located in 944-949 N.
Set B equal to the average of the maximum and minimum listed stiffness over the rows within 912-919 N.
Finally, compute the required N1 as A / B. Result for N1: 2.0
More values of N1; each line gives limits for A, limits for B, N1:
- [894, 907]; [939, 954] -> 0.7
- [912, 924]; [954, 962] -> 0.5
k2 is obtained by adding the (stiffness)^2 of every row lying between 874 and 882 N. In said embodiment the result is 5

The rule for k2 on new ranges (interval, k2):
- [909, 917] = 2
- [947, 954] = 8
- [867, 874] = 5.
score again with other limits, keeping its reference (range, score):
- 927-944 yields 10.0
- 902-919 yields 6.2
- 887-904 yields 7.1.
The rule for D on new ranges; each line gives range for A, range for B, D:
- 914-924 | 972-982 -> -94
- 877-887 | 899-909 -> -335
